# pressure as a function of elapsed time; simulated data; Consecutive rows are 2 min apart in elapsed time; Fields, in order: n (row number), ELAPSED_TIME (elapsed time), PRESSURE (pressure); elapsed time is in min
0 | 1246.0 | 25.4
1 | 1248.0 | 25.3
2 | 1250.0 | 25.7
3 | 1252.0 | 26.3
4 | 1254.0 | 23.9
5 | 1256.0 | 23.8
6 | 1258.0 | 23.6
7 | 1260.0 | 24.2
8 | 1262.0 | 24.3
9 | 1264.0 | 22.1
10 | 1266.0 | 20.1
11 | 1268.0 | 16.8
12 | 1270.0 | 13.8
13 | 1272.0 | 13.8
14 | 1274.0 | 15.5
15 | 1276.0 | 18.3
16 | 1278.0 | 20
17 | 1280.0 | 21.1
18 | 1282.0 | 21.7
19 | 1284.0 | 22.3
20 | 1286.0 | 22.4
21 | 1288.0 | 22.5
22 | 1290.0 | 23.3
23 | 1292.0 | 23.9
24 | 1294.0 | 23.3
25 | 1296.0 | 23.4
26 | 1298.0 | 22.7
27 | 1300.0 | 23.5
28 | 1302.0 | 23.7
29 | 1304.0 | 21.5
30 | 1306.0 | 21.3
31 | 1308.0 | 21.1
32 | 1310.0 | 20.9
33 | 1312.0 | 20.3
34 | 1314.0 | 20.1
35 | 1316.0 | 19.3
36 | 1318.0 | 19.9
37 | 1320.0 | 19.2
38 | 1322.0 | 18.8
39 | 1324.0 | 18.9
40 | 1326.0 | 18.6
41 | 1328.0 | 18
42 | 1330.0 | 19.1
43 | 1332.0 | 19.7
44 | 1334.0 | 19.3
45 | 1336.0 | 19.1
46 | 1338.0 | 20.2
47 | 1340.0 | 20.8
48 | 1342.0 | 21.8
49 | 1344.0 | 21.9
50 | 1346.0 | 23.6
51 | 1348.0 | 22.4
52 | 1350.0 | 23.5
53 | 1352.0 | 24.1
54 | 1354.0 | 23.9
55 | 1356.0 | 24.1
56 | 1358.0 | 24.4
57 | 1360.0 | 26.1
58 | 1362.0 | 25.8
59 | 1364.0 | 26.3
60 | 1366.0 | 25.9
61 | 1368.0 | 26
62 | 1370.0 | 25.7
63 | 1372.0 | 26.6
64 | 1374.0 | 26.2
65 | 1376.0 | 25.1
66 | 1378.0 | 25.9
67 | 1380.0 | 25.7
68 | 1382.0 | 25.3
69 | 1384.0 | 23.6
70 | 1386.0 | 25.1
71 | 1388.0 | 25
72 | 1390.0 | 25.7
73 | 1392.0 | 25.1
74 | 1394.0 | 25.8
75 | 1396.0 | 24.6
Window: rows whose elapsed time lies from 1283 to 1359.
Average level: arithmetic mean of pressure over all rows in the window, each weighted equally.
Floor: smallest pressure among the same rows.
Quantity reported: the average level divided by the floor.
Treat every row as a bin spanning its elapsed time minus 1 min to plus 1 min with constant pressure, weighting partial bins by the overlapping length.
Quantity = 1.19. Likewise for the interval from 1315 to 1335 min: 1.06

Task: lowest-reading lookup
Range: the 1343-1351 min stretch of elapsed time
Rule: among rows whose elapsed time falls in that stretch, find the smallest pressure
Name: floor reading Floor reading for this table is 21.9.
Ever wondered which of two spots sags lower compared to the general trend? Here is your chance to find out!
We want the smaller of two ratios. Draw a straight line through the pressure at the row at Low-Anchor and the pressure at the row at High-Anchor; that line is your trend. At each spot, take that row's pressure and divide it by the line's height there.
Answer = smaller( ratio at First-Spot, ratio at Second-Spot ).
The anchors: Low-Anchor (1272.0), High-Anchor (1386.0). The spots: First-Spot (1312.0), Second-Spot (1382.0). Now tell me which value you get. 1.02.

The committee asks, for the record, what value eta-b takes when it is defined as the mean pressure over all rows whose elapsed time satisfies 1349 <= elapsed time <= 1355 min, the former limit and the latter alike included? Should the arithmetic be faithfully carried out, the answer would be 24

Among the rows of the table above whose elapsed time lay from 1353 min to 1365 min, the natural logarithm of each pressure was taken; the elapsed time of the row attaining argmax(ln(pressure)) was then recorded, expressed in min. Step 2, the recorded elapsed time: 1364.0 min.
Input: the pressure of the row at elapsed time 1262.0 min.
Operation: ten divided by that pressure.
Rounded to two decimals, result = 0.41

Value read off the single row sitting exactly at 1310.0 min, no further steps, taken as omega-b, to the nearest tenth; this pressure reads 20.9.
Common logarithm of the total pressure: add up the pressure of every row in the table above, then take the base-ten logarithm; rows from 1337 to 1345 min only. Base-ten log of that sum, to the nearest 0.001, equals 1.928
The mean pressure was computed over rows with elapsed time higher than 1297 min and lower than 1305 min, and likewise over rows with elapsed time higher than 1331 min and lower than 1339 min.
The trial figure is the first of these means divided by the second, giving 1.17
